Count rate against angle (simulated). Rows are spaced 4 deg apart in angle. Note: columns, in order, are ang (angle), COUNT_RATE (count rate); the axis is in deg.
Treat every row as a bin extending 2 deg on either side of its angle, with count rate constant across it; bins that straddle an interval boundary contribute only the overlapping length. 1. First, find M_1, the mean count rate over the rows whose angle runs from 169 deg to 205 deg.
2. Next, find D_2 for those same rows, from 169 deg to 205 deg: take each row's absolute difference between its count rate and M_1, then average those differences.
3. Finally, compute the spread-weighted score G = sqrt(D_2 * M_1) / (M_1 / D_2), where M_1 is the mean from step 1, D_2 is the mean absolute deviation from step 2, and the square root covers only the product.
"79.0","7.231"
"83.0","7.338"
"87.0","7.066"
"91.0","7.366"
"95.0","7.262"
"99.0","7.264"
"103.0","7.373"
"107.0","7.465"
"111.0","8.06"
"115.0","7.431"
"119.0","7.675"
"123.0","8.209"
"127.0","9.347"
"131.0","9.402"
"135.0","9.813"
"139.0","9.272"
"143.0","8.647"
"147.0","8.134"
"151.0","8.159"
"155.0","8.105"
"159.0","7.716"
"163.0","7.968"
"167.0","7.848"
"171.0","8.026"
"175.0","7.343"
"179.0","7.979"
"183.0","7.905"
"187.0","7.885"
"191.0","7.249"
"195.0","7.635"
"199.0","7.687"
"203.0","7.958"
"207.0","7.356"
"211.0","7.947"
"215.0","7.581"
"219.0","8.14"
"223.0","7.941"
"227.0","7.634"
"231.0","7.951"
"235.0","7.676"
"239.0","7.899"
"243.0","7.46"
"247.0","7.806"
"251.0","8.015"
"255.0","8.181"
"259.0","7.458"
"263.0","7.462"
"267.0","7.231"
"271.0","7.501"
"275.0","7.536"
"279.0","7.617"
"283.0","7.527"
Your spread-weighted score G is 0.040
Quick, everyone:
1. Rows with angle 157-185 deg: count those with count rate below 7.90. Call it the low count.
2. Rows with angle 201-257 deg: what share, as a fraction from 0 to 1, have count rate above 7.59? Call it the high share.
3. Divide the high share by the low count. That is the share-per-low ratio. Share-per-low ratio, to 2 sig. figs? 0.26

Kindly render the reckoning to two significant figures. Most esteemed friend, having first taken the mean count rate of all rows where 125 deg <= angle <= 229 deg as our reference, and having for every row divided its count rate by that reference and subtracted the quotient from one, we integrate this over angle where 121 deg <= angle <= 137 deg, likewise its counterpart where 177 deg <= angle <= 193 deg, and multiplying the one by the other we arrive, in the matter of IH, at -1.5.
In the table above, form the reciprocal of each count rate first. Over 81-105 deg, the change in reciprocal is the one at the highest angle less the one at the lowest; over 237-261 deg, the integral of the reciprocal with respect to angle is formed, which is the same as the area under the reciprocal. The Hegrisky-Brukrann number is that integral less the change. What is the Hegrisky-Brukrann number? 3.08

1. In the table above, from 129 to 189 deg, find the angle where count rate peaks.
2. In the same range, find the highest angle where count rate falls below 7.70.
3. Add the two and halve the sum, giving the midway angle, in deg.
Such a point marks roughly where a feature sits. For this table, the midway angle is 155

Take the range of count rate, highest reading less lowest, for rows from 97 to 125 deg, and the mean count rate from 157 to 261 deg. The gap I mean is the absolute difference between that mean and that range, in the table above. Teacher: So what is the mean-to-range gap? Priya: 6.8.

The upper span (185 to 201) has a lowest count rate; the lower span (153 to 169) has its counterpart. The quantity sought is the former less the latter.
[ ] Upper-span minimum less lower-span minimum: -0.5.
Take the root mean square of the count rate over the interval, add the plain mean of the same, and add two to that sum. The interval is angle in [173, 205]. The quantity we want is 17.4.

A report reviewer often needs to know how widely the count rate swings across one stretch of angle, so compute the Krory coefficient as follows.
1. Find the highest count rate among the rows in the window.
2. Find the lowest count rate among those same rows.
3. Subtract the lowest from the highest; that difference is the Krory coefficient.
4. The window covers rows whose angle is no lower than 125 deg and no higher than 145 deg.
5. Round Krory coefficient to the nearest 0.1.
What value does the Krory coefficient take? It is 1.2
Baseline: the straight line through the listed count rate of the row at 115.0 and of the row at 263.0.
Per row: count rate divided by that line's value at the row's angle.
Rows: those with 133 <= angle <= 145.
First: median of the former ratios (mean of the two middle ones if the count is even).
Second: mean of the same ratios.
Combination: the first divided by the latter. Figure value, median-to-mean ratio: 1.00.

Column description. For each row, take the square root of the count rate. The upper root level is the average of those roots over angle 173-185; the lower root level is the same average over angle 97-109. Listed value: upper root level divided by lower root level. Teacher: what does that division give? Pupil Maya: 1.02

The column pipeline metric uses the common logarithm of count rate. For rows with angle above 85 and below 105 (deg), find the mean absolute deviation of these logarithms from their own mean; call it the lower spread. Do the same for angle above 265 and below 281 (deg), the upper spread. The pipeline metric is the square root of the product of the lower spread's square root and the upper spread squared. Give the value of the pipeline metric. 0.0019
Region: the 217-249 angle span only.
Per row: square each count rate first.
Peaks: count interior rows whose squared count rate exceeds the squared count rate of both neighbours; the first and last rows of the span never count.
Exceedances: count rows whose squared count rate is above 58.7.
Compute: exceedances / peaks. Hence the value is 3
